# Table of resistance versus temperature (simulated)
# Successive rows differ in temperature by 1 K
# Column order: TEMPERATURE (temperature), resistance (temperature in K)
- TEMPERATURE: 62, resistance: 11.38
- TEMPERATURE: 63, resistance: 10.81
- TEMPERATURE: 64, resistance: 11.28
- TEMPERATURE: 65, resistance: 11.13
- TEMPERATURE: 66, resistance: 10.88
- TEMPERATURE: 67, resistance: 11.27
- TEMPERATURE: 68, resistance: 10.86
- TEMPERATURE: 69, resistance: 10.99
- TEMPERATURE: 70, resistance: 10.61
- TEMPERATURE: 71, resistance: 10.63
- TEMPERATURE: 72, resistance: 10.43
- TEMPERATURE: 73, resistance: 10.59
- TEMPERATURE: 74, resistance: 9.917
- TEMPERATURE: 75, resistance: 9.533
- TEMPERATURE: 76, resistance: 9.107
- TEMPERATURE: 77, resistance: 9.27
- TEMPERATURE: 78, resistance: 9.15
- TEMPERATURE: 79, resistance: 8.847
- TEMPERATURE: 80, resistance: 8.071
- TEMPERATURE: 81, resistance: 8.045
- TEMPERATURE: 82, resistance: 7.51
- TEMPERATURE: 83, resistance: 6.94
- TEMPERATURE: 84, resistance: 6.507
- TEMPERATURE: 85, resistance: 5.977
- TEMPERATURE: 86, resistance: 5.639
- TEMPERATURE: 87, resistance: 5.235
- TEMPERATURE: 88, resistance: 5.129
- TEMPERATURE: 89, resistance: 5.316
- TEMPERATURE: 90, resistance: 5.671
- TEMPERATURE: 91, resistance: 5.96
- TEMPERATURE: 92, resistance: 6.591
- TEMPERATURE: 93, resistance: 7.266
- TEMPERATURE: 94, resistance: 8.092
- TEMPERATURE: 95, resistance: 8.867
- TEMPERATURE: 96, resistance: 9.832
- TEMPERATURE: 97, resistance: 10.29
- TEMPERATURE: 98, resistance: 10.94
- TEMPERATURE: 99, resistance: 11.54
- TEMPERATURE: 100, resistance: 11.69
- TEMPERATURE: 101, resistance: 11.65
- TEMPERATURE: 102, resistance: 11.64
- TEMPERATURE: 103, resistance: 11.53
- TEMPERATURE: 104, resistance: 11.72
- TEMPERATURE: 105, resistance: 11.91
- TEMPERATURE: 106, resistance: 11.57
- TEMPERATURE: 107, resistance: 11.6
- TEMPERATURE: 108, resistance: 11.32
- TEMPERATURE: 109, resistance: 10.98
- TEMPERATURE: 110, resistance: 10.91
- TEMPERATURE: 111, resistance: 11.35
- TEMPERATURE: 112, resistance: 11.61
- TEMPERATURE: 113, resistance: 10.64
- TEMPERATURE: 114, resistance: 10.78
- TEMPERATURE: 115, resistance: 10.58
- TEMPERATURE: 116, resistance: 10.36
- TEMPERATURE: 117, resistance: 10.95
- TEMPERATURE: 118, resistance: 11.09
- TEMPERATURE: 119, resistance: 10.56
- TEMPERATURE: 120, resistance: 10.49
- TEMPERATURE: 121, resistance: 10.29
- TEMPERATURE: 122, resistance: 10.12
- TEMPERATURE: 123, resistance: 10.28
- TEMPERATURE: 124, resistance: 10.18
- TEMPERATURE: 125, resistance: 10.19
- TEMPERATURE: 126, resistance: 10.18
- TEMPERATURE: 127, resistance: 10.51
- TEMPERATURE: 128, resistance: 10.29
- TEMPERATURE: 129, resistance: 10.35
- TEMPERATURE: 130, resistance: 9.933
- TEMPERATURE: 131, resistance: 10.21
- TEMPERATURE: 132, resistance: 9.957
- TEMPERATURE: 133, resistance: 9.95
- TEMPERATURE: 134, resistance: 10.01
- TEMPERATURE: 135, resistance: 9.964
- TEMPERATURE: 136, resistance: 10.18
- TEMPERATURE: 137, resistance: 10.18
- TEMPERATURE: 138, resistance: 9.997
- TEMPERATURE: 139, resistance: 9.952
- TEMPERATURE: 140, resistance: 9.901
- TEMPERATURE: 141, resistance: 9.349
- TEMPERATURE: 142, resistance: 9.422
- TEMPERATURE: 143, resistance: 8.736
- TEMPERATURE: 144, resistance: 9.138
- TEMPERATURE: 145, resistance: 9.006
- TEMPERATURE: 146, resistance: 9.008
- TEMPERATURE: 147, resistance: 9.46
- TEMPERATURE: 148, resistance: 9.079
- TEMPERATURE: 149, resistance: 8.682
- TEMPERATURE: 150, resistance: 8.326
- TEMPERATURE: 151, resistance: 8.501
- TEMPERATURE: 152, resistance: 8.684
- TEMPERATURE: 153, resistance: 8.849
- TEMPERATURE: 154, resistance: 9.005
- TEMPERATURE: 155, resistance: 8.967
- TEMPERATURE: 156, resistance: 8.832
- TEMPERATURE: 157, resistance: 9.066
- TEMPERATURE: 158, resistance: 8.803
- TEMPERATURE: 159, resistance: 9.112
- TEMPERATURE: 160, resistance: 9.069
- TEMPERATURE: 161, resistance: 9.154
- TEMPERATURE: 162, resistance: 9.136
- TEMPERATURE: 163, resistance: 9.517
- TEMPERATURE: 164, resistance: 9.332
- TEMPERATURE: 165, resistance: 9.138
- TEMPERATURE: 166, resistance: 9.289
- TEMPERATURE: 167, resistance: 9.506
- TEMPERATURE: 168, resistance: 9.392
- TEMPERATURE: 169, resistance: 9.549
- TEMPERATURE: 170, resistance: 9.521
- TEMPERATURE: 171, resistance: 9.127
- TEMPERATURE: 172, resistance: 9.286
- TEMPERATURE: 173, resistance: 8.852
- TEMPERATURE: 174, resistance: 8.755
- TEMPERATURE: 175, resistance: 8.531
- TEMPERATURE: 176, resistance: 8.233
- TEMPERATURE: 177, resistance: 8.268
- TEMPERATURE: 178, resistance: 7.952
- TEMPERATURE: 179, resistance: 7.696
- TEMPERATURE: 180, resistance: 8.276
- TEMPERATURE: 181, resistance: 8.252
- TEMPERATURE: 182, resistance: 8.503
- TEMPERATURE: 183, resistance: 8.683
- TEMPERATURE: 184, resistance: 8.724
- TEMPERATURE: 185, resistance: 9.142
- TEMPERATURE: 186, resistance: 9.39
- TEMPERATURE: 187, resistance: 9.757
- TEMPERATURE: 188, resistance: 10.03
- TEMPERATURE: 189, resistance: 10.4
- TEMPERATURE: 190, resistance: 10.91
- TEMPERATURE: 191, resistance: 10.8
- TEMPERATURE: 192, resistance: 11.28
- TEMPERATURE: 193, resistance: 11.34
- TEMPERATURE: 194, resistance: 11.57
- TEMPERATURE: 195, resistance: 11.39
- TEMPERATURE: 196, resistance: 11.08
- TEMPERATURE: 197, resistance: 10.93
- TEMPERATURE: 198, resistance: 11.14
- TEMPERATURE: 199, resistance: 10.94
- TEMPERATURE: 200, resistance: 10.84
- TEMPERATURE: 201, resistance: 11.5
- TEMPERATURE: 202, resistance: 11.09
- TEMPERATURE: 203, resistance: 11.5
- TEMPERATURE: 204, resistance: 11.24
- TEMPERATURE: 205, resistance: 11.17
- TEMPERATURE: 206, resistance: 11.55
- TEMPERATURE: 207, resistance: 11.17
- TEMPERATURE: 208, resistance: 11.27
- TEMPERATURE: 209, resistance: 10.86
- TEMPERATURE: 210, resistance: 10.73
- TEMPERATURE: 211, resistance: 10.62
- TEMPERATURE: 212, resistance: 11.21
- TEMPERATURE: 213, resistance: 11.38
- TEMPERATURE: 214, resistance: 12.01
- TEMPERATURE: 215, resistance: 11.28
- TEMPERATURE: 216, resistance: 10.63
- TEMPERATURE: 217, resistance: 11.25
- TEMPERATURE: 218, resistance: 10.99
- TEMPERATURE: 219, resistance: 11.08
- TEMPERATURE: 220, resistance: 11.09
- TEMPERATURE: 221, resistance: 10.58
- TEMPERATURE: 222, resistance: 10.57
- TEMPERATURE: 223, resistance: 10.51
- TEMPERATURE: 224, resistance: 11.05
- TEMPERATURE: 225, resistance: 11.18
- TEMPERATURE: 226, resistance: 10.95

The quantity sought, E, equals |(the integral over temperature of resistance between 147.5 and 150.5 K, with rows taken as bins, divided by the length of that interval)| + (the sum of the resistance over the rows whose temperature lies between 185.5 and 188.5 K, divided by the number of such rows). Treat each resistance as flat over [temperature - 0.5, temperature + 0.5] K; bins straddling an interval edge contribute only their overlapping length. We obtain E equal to 18.4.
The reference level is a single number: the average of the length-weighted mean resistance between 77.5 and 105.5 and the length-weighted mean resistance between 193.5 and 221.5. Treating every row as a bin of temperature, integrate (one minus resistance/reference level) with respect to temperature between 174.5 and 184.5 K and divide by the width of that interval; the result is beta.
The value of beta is 0.15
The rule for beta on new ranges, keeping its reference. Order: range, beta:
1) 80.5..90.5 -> 0.37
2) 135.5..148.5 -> 0.03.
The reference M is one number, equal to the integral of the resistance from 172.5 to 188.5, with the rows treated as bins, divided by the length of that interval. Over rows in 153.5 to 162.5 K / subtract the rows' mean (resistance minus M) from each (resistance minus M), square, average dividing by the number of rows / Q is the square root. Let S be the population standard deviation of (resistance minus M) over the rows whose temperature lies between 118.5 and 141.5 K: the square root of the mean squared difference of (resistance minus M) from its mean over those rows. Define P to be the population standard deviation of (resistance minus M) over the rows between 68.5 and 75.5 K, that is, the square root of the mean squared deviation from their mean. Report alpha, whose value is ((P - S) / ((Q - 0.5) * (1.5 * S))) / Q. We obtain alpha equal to -12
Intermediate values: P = 0.46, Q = 0.1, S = 0.25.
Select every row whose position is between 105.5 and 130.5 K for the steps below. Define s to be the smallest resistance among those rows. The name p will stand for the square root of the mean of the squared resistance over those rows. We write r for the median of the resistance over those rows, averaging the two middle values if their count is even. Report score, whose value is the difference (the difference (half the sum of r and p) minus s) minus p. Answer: -10.0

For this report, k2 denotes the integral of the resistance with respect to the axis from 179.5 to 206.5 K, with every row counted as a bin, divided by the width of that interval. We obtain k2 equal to 10.4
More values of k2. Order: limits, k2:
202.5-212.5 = 11.1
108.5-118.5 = 10.9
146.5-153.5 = 8.8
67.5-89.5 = 8.4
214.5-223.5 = 10.9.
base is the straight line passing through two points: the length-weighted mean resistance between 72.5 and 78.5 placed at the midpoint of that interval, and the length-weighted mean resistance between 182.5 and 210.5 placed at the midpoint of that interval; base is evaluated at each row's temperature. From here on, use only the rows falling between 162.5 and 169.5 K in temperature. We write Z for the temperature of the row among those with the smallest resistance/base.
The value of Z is 165 K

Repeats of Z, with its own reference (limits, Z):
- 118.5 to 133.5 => 133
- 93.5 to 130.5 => 94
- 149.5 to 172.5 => 150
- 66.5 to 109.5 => 88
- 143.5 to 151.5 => 150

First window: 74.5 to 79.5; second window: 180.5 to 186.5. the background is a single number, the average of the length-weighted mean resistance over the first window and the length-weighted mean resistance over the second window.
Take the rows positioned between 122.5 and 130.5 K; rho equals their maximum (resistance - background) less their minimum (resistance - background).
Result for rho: 0.58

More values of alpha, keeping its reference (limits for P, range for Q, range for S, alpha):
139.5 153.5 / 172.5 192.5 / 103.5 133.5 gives 0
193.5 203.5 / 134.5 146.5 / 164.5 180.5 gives 120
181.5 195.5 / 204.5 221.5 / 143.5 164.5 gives -36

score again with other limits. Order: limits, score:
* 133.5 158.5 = -8.4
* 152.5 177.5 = -8.2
